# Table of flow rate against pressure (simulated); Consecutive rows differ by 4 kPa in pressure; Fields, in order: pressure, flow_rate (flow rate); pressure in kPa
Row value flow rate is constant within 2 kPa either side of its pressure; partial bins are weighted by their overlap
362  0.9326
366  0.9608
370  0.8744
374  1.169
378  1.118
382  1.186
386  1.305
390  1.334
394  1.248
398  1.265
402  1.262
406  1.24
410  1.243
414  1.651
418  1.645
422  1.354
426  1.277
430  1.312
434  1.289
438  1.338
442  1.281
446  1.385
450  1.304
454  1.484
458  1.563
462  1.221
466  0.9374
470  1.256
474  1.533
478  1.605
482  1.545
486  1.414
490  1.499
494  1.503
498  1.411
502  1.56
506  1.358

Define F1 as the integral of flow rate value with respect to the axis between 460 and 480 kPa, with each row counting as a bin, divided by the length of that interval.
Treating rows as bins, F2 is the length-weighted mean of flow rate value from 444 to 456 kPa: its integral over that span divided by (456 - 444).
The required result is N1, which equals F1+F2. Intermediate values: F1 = 1.31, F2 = 1.39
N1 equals 2.70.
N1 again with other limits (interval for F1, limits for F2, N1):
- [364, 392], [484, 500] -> 2.59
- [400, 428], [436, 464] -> 2.75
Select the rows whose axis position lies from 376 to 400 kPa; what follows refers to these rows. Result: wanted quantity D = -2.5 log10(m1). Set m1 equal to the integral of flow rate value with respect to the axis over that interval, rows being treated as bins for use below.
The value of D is -3.69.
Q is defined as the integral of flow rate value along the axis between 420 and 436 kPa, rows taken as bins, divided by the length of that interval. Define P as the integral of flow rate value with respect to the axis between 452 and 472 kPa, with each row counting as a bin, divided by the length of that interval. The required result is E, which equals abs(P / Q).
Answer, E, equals 0.99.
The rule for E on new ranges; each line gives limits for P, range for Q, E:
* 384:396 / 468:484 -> 0.87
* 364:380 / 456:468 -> 0.83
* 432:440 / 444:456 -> 0.94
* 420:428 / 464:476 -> 1.06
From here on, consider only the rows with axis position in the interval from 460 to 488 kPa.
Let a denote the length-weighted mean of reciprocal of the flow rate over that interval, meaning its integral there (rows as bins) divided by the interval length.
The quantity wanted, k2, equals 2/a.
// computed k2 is 2.64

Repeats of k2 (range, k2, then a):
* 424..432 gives 2.59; 0.773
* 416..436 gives 2.73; 0.734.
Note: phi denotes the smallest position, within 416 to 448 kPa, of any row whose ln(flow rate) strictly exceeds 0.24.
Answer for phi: 418 kPa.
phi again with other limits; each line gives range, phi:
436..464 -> 438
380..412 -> 386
